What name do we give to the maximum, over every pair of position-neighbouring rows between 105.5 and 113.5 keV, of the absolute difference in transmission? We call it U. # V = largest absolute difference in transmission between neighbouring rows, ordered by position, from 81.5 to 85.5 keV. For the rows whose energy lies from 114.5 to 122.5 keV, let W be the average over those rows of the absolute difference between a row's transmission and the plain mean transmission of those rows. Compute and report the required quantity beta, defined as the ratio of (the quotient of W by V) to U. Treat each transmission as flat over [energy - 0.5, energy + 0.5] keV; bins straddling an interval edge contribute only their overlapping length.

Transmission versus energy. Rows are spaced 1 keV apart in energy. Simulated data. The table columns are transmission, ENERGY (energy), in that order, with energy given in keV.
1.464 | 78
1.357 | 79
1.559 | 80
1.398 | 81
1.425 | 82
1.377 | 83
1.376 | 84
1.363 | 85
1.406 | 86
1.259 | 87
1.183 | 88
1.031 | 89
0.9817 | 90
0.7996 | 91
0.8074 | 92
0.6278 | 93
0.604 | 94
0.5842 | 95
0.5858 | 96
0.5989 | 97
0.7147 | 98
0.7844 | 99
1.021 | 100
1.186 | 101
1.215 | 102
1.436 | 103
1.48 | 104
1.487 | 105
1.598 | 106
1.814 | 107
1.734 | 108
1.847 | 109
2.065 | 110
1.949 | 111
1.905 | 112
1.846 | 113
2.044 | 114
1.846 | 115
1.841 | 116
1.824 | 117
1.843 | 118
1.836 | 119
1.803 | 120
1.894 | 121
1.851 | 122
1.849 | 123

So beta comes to 2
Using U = 0.218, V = 0.05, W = 0.02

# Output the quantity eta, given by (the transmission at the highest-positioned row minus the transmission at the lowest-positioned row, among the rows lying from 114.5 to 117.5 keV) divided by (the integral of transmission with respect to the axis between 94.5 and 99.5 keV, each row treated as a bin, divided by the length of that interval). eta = -0.03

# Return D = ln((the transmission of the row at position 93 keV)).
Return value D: -0.47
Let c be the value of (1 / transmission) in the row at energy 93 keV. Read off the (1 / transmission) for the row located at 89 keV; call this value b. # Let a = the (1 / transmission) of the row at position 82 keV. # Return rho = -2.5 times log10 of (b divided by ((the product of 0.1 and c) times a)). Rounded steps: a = 0.70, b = 1.0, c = 1.6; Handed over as -2.3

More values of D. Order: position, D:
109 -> 0.61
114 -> 0.71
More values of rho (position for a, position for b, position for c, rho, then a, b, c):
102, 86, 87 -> -2.6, 0.82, 0.7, 0.8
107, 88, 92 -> -2.7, 0.55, 0.8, 1.2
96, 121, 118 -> -1.9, 1.71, 0.5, 0.5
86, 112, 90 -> -2.2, 0.71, 0.5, 1.0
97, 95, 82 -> -2.9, 1.67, 1.7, 0.7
